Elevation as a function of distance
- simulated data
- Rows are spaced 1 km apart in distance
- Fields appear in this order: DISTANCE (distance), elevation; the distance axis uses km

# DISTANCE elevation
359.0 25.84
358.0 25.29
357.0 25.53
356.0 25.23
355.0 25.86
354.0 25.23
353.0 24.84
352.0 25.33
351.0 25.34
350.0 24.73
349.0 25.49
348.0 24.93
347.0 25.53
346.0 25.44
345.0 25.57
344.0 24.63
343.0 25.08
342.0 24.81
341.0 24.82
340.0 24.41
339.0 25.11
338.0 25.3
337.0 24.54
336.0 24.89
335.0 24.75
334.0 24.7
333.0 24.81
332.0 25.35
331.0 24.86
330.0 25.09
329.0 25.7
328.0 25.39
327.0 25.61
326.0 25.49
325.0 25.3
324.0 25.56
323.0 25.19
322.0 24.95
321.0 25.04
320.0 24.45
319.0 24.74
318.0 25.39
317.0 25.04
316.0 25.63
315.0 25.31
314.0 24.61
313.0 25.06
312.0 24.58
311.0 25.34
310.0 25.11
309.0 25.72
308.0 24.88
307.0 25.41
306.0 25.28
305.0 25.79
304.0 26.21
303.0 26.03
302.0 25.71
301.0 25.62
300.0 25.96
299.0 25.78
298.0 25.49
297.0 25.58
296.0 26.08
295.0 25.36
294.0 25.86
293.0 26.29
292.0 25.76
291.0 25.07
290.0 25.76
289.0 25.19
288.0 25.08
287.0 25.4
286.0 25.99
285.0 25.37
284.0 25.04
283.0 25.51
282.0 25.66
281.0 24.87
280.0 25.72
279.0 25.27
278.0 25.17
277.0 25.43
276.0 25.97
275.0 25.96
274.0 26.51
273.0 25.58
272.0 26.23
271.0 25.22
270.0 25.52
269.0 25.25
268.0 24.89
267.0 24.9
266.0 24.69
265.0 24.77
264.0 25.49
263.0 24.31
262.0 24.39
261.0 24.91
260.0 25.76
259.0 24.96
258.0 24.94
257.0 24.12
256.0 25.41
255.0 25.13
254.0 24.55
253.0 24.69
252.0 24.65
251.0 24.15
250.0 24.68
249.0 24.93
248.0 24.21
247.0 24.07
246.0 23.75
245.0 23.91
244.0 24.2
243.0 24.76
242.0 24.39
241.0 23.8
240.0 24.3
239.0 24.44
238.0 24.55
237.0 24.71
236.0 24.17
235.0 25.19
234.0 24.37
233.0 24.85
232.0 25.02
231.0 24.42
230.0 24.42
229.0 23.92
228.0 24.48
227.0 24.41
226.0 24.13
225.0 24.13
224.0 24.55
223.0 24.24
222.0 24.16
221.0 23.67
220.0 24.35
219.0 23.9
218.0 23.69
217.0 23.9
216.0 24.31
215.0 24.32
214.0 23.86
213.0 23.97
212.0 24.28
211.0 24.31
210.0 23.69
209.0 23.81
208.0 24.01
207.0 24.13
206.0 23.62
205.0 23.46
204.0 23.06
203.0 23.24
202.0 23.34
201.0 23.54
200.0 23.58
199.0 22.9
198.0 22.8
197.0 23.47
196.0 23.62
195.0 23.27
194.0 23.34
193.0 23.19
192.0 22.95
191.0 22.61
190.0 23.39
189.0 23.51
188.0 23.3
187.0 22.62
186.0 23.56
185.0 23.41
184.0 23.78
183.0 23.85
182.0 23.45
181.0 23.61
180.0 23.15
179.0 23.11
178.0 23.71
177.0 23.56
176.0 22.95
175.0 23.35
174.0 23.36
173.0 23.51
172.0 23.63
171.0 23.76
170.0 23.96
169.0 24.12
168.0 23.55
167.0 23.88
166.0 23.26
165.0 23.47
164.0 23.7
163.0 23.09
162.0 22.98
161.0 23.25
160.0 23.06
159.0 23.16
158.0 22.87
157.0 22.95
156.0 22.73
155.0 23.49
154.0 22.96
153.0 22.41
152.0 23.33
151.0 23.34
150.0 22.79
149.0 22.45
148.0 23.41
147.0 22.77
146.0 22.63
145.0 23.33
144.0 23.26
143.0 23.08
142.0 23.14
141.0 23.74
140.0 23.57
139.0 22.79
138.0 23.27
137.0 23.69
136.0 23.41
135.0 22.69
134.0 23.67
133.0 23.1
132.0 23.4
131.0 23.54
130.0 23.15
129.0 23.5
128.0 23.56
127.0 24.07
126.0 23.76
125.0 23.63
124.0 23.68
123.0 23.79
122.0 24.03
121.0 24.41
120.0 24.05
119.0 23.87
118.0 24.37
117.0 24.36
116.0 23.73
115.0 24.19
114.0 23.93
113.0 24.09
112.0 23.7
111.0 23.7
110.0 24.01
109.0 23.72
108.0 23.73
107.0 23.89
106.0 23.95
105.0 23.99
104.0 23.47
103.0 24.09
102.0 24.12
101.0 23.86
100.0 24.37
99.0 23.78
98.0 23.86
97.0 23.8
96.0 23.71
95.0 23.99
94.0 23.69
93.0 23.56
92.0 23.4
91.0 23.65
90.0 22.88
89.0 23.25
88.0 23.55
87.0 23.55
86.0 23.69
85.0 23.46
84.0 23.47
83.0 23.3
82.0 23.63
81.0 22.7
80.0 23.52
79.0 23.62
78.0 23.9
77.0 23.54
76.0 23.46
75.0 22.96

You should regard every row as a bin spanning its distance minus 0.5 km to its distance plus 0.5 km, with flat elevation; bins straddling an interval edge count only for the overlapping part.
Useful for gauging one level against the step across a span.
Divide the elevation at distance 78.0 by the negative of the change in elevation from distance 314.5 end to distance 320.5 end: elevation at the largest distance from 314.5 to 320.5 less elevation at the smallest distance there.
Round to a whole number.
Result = 28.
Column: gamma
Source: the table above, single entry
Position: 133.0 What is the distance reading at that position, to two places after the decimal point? 23.10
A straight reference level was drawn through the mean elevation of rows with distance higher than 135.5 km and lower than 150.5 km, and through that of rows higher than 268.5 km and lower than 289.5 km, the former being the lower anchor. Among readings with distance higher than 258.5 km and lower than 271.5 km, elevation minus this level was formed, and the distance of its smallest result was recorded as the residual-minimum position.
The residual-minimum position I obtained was 263.0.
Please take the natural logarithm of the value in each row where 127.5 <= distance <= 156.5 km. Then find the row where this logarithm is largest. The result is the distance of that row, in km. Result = 141.0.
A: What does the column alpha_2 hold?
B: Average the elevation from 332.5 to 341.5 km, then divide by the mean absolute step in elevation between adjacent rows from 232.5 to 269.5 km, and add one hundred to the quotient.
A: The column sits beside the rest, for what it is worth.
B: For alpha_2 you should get 155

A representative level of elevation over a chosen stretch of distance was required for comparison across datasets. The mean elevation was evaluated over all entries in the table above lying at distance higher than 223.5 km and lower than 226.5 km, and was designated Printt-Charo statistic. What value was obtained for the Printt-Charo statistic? 24.3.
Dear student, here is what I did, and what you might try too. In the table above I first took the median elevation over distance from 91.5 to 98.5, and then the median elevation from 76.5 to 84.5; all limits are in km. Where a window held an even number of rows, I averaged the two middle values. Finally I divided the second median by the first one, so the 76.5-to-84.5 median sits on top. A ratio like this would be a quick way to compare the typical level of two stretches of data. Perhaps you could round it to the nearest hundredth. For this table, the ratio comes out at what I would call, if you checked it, 0.99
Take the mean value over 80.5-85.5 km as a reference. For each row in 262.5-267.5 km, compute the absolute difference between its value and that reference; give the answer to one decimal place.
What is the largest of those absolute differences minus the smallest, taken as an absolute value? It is 1.2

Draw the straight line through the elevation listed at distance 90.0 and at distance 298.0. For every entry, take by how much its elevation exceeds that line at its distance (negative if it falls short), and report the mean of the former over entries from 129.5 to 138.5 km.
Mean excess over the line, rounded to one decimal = -0.1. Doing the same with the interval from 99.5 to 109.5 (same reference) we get 0.9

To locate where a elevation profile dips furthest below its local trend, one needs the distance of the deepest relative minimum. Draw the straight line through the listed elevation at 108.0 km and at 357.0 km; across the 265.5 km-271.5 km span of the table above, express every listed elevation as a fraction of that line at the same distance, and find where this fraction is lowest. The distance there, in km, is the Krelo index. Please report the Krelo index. 266.0 km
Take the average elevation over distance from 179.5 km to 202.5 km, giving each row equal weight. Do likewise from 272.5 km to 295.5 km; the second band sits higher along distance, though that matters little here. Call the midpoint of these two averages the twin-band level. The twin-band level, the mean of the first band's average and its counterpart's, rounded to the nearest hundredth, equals 24.44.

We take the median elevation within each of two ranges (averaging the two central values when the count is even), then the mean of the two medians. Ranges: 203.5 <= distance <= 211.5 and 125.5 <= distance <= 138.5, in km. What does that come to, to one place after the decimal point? 23.6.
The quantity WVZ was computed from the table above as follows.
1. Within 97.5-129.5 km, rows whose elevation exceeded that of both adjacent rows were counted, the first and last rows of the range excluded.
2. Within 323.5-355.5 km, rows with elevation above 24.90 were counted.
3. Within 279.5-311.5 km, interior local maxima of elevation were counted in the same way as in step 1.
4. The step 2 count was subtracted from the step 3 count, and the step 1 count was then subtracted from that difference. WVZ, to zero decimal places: -20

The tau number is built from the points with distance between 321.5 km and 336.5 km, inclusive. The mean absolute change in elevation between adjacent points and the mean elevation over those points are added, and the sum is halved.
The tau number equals 12.7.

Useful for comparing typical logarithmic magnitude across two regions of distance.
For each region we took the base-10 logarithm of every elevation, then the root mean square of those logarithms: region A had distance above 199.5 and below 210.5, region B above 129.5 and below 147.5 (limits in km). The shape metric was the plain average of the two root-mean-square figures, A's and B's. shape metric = 1.37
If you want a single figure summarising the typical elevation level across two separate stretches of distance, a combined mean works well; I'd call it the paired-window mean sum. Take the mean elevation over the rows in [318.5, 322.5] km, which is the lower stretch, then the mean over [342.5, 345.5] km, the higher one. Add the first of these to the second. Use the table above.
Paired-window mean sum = 49.9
